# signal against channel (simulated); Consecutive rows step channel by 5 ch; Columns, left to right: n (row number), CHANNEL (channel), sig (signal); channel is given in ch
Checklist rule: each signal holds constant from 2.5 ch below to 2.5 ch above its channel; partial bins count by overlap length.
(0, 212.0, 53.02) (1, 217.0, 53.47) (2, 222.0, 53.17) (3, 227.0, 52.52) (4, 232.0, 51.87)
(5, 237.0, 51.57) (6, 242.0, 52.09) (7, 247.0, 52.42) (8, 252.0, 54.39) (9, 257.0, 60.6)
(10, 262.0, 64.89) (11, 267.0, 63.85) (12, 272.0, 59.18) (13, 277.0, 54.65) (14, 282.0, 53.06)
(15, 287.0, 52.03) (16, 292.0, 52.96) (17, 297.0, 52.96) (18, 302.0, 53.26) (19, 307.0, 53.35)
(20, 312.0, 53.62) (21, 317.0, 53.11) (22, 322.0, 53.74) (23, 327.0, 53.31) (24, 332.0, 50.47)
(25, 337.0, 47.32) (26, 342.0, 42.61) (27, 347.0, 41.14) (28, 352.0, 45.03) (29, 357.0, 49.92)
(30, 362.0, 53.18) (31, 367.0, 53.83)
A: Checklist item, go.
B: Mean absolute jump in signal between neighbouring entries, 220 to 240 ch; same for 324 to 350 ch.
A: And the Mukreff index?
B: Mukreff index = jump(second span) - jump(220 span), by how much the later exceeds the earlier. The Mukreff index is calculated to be 2.5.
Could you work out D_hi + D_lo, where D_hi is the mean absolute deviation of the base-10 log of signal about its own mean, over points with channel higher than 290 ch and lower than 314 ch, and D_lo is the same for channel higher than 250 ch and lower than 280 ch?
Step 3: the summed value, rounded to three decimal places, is 0.028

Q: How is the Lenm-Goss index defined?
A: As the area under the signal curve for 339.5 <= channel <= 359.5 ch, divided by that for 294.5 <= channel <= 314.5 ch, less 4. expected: -3.16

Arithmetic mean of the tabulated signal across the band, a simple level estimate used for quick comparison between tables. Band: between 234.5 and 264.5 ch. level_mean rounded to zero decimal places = 56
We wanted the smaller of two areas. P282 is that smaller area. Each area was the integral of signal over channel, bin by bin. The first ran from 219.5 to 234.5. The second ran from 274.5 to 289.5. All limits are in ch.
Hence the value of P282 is 788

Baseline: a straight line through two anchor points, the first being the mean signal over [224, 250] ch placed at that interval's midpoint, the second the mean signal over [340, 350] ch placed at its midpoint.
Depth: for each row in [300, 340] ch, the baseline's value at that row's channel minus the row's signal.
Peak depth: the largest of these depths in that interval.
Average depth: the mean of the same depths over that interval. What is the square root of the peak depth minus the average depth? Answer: 1.8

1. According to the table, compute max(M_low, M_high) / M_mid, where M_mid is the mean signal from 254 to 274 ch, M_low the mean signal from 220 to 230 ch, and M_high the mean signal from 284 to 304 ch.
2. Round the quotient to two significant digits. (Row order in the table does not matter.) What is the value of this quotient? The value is 0.85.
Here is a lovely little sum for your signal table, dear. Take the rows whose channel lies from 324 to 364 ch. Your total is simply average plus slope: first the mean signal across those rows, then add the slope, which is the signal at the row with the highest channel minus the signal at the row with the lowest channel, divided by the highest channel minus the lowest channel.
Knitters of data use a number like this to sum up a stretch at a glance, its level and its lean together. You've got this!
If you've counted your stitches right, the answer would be 47.9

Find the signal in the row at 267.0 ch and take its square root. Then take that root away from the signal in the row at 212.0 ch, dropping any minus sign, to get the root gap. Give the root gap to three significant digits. 45.0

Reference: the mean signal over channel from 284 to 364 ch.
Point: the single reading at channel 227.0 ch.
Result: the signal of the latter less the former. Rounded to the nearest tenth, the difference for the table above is 2.0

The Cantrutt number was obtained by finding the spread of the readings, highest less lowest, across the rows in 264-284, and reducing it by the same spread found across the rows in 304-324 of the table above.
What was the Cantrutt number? 10.2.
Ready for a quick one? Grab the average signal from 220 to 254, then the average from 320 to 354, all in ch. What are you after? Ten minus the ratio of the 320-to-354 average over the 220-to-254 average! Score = 9.09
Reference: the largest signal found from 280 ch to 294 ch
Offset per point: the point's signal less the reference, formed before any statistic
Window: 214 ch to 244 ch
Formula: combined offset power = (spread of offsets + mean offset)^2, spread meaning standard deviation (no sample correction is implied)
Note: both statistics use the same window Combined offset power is 0.0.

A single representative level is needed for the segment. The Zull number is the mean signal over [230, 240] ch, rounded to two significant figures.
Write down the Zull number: 52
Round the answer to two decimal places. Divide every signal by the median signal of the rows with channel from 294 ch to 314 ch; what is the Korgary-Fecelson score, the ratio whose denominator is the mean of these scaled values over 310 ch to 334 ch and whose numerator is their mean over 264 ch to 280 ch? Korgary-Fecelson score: 1.12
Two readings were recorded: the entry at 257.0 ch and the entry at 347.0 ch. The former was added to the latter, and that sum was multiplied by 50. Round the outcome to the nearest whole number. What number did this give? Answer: 5087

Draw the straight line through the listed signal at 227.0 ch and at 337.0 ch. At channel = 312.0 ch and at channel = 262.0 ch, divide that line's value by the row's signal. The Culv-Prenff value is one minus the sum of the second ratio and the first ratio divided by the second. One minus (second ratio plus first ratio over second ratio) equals -0.938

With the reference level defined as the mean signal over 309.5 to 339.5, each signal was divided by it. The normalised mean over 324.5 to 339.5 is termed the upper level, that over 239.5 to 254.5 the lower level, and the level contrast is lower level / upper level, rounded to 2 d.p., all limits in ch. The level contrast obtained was 1.05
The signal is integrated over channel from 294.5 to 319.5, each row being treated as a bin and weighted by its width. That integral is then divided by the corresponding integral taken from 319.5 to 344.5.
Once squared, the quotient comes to 1.2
